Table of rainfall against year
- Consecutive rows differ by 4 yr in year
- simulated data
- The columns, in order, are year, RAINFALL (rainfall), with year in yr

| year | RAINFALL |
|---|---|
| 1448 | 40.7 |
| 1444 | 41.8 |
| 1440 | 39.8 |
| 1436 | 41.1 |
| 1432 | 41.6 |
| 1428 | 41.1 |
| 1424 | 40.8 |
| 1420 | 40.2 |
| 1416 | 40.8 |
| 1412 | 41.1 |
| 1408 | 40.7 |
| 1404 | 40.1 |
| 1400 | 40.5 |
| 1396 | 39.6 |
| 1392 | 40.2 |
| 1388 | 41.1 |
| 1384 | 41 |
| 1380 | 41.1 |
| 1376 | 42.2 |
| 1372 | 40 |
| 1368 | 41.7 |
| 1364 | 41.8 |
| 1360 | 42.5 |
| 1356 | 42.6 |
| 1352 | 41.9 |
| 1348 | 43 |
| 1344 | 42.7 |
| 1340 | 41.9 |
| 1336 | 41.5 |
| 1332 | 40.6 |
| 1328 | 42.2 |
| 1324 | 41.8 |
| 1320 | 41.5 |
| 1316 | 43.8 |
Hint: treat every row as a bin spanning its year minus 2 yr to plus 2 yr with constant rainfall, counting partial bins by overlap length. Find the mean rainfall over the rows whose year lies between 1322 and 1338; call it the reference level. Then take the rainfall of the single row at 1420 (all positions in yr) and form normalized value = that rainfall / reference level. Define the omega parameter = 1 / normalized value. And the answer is 1.033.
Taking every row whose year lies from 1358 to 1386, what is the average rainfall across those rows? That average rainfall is 41.5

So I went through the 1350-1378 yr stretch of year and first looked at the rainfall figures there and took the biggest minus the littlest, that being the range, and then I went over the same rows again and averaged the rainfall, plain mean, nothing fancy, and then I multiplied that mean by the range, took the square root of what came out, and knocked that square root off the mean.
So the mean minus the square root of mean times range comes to 31.4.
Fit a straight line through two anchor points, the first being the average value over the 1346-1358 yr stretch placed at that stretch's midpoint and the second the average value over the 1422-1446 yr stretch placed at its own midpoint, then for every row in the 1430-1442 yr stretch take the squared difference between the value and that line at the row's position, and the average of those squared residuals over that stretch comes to 0.52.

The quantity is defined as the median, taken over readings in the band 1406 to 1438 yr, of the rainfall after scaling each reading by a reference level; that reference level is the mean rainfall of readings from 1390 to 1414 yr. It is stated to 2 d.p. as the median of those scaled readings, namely 1.01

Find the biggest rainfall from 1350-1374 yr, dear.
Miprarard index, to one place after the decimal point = 42.6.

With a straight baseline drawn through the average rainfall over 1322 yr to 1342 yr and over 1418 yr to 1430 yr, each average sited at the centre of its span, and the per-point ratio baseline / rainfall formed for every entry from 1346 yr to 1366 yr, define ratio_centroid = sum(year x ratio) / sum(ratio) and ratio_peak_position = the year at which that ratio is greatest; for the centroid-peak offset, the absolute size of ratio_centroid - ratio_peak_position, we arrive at 4.0 yr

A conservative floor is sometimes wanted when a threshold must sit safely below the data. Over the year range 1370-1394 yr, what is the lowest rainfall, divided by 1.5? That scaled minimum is 26.7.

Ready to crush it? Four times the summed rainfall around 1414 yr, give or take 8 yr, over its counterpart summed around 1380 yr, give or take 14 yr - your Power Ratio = 2.3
